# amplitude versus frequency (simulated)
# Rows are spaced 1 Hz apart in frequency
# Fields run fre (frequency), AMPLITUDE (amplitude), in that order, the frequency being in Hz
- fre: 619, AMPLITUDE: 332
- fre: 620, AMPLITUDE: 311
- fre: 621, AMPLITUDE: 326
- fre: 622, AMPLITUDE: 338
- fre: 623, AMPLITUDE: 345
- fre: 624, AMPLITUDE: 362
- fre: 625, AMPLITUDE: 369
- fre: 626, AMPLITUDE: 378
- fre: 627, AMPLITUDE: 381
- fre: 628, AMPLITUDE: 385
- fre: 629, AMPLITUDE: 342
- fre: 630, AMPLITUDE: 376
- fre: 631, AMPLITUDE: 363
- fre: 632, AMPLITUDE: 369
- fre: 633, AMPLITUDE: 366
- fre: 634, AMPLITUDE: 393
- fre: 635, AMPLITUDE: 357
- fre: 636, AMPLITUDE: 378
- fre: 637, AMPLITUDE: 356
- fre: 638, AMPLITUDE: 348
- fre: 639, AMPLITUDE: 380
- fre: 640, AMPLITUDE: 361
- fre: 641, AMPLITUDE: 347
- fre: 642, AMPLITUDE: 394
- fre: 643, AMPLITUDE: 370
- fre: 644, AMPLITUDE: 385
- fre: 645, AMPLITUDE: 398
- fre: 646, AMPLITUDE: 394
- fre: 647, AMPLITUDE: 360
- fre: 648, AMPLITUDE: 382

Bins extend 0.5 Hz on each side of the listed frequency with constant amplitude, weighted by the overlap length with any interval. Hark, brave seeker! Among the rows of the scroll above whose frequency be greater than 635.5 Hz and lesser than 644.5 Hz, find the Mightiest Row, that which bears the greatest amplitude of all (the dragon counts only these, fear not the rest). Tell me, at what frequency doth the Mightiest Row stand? 642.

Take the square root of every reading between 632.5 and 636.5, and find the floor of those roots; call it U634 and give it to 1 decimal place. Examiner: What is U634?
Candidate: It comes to 18.9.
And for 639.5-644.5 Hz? 18.6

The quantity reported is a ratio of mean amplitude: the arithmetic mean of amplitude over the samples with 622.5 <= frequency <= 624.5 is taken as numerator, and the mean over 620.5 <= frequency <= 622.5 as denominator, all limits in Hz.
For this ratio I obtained 1.06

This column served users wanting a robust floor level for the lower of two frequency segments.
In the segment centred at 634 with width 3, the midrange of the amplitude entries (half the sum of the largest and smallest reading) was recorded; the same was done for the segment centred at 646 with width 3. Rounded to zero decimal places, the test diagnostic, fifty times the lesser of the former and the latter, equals 18750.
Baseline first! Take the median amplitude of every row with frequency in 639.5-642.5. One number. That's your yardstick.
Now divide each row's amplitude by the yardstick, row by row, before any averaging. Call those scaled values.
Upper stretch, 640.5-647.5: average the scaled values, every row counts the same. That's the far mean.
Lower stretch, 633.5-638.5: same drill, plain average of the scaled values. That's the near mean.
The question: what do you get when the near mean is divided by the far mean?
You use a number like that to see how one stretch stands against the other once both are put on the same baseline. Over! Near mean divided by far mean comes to 0.97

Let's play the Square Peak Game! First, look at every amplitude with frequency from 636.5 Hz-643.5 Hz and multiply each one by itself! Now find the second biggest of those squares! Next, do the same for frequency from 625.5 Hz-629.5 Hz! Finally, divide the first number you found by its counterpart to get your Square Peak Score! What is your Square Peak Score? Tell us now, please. 0.99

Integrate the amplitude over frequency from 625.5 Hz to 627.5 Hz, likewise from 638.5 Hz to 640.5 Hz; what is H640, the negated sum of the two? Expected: -1500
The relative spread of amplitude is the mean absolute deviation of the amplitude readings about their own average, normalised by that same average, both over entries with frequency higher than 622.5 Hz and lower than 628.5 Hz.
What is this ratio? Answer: 0.031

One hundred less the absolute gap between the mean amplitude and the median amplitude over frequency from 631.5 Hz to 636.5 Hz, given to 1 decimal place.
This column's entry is 96.4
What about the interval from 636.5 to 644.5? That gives 97.9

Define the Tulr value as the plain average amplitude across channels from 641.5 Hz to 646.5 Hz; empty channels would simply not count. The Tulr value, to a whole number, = 388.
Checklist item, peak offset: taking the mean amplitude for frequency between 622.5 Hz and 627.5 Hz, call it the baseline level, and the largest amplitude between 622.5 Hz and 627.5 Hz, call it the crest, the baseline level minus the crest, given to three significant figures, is -14.0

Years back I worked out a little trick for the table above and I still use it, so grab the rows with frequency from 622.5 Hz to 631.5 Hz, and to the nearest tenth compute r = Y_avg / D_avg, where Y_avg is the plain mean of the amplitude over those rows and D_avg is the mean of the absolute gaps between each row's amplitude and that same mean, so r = 29.9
